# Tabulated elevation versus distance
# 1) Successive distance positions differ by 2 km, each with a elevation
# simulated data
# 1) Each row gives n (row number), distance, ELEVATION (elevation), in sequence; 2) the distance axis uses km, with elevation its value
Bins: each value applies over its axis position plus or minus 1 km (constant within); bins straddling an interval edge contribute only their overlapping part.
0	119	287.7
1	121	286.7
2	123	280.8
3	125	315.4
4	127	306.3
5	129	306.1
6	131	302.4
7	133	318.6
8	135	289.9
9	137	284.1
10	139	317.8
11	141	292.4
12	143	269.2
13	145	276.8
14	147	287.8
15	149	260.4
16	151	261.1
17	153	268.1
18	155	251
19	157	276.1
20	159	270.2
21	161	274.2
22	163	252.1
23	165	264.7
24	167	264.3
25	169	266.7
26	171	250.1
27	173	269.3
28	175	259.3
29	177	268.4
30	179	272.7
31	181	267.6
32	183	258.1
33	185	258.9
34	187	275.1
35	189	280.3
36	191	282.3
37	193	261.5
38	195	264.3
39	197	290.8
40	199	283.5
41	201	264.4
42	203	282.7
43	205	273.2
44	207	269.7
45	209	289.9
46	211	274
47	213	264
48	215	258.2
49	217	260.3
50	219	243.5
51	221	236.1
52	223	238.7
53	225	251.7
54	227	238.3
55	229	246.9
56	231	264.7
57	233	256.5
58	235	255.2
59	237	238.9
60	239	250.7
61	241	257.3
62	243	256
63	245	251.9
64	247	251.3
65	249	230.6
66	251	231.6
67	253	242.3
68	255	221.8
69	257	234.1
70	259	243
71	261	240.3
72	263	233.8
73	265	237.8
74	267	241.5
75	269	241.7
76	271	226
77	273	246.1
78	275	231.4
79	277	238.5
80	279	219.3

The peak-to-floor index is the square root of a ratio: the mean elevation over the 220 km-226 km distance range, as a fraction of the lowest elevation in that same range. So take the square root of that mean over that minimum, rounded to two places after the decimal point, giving 1.01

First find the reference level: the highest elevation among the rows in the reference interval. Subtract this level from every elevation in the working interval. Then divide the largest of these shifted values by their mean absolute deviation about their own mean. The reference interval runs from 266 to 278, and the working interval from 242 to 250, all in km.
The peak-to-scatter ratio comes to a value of 1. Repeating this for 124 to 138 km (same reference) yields 8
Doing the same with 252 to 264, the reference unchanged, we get -1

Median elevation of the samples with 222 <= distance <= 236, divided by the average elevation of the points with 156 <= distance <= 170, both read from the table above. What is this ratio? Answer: 0.94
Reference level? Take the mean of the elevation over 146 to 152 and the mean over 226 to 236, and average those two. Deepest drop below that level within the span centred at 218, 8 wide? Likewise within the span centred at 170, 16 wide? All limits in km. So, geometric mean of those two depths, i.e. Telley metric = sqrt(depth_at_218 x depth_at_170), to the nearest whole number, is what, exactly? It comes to 17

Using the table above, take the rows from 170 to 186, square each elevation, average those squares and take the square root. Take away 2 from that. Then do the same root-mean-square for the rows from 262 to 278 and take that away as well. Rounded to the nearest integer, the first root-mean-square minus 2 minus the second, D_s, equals 24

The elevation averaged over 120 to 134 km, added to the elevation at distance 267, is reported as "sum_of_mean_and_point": 544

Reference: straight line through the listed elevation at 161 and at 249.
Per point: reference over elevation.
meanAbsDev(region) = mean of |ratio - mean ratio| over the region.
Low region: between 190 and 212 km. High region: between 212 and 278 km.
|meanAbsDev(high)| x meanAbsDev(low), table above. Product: 0.0010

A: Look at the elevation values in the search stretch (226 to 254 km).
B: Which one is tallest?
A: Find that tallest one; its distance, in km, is 231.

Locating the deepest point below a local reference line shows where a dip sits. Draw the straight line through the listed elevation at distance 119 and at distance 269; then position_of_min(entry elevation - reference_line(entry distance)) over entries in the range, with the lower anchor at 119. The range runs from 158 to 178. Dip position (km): 163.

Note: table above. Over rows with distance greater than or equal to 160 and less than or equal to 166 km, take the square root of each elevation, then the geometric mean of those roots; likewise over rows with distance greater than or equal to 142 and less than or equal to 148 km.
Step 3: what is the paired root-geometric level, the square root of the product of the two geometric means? 16.4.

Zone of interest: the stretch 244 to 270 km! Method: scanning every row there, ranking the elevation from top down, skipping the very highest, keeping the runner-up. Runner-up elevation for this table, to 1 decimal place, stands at 251.3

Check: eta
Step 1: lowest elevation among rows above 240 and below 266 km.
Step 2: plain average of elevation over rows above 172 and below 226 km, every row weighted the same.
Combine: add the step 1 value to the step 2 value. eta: 488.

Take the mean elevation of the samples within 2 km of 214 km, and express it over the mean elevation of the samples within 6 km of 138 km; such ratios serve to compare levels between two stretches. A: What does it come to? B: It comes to 0.88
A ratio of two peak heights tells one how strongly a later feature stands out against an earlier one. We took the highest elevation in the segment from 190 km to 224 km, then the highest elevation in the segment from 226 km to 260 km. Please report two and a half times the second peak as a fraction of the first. 2.276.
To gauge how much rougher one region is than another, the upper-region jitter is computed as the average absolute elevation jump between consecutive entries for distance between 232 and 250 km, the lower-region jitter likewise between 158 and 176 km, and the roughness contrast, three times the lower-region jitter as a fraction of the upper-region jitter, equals 4.2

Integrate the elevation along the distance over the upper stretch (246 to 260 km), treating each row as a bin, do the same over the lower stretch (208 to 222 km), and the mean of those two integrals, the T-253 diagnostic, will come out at 3481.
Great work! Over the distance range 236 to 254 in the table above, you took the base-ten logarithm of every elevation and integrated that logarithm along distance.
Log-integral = 43.0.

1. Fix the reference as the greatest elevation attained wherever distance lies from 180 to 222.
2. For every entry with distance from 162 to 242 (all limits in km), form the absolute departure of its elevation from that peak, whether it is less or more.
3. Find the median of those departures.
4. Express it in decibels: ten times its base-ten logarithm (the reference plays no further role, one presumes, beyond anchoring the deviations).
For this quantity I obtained 14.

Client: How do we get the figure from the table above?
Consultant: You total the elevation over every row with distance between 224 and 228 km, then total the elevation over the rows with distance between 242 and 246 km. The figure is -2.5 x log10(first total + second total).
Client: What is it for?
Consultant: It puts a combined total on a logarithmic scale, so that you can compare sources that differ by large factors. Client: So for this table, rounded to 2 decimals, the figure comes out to -7.50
